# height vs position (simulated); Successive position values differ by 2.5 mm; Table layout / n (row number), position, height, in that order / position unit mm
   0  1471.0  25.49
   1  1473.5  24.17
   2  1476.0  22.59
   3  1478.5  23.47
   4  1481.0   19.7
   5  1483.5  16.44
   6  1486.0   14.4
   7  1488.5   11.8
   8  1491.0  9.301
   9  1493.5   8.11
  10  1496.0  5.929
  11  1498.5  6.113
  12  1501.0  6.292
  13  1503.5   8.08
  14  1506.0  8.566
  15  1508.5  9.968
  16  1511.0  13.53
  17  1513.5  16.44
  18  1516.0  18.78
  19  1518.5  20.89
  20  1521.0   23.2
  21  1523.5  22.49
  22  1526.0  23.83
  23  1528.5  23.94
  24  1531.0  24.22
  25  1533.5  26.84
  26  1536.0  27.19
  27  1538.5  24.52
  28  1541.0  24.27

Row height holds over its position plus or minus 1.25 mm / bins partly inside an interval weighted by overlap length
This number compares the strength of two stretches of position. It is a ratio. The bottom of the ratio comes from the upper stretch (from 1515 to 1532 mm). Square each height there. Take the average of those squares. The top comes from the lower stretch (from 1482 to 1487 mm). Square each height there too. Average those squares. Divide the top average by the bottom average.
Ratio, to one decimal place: 0.5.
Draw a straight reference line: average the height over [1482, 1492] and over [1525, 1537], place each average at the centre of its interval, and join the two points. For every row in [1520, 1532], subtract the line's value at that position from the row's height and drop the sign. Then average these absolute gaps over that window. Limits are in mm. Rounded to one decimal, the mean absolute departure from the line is 0.6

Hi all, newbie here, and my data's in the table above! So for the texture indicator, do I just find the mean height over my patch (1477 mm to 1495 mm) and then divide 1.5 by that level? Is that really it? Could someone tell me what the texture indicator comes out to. 0.10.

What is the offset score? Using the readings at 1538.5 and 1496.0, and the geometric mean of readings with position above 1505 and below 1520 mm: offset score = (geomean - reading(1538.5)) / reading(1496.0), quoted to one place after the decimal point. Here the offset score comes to -1.8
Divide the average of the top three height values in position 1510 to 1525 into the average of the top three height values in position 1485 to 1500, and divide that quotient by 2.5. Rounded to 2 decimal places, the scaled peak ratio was 0.21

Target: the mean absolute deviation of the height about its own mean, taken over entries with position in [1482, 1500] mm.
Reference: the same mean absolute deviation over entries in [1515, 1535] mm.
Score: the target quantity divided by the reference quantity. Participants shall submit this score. 1.94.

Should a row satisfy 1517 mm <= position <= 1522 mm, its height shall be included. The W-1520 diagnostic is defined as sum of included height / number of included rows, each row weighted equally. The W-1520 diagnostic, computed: 22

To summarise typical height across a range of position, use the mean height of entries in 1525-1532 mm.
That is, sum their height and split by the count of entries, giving 24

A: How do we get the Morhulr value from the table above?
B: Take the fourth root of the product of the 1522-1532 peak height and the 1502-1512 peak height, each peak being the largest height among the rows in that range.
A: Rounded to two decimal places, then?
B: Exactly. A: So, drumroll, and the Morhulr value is 4.25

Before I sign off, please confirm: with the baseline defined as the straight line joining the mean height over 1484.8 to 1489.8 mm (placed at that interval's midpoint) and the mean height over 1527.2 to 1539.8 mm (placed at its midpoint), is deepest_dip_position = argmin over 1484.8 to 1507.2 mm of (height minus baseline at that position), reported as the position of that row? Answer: 1501.0 mm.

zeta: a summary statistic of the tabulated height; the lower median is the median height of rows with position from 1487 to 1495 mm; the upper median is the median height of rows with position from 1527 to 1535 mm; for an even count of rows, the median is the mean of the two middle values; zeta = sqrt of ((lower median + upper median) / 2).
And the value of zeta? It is 4.1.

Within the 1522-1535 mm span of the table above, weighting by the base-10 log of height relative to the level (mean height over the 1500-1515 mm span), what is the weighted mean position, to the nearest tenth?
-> 1528.7 mm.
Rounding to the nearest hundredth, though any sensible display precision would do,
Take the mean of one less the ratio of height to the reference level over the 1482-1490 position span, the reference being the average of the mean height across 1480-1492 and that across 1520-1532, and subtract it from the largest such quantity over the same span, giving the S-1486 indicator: 0.13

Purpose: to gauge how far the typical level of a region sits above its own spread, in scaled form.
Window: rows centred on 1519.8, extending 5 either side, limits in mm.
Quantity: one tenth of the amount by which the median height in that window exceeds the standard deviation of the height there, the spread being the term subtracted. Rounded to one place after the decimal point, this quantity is 2.0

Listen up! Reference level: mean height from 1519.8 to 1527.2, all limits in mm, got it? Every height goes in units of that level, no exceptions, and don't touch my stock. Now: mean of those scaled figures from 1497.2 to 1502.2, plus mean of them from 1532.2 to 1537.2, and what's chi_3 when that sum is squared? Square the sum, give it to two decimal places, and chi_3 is 2.05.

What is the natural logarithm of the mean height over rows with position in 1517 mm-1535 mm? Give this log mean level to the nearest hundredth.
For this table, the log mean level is 3.16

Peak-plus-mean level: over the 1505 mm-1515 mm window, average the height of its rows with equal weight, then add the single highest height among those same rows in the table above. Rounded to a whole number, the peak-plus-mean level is 29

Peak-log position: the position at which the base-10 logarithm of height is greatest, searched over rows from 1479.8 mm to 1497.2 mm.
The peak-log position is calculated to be 1481.0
